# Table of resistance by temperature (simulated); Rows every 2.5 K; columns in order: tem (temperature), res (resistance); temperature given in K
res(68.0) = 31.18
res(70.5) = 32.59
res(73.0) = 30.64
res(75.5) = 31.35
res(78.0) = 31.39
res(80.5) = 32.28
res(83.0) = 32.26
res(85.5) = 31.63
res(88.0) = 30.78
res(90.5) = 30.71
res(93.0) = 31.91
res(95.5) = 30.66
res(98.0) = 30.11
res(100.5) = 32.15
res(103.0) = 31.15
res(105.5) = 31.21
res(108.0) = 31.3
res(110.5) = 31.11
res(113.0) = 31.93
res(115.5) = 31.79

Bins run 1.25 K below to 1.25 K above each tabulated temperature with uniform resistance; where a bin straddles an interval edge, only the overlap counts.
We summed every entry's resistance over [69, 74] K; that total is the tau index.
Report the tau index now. 63.2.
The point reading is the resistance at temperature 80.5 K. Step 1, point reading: 32.28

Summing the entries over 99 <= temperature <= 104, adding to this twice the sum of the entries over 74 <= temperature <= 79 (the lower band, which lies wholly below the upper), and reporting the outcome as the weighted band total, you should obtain 189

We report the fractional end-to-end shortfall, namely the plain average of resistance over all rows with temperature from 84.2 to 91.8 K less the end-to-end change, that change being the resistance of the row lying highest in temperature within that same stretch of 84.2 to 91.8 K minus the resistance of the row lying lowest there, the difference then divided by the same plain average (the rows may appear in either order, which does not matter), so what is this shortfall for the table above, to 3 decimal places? 1.030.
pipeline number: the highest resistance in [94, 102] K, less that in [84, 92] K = 0.5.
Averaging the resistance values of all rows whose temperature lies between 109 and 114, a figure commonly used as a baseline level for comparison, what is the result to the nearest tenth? 31.5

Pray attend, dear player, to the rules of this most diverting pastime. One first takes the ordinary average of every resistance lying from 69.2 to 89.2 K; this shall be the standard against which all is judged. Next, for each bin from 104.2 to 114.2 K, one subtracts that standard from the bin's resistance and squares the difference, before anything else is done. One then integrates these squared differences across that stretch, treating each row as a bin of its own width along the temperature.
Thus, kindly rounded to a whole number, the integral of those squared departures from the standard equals 2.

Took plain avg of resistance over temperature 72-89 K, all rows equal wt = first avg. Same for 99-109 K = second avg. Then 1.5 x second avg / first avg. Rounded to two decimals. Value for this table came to 1.50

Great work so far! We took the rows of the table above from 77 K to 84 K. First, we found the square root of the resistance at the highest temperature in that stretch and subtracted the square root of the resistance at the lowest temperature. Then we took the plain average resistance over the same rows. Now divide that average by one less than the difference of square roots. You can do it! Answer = -35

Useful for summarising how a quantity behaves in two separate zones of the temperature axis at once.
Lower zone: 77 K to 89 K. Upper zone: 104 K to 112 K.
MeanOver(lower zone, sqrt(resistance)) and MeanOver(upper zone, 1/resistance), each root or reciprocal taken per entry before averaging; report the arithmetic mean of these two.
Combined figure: 2.83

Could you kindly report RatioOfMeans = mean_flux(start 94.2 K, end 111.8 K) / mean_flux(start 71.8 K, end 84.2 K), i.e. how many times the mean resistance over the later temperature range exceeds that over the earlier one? 0.98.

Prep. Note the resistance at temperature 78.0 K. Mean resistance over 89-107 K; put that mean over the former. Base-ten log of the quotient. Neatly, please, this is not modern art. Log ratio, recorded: -0.004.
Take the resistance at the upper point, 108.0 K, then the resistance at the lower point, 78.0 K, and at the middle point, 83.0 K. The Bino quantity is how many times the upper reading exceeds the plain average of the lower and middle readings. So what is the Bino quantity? 0.98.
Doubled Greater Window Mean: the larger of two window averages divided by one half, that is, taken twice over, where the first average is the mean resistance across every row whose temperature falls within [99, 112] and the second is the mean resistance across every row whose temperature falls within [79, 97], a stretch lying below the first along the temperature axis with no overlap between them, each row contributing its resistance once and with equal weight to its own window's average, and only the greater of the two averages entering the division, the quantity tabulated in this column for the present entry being 62.9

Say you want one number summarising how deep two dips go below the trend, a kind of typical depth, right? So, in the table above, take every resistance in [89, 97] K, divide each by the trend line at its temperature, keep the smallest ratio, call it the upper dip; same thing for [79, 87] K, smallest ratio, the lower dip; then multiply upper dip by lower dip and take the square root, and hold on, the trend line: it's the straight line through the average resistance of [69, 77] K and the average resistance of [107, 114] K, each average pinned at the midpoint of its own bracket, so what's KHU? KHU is 0.989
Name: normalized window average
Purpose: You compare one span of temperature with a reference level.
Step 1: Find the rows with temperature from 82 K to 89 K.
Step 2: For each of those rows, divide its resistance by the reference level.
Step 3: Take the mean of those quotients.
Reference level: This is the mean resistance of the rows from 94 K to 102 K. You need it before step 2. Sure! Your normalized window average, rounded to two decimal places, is 1.02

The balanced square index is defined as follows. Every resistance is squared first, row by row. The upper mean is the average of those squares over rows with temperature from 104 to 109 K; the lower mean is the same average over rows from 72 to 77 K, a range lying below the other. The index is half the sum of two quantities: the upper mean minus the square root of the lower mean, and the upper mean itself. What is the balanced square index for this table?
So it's 961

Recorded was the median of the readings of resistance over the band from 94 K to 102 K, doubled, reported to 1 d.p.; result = 61.3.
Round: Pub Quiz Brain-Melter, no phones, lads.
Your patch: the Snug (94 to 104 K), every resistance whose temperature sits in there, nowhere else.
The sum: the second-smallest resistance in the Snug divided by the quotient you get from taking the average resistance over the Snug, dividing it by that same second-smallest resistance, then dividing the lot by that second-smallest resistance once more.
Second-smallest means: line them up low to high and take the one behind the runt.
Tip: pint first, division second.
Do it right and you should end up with 929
